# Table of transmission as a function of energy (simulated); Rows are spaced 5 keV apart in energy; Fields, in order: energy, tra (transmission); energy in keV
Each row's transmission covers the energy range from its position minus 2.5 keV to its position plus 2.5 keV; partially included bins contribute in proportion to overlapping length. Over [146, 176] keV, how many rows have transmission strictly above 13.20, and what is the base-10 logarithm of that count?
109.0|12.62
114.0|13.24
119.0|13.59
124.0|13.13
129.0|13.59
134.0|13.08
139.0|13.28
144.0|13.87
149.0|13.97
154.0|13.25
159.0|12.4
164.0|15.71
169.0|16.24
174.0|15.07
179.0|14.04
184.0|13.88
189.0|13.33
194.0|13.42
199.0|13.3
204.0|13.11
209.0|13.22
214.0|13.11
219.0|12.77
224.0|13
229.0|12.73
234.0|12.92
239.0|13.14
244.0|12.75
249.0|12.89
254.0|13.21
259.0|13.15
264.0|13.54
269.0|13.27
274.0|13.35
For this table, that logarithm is 0.70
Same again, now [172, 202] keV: 0.78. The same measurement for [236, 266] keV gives 0.30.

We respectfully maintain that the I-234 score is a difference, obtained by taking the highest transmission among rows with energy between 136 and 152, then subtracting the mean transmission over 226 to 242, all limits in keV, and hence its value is 1.0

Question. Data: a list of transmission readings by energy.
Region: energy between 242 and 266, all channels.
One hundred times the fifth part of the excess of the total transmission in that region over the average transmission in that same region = 1049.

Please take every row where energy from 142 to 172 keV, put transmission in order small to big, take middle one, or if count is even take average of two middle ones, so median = 13.9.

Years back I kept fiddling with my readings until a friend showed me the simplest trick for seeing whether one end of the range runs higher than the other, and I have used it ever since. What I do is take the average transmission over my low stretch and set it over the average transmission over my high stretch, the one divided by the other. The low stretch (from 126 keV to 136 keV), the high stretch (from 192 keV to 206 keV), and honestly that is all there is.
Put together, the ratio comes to 1.00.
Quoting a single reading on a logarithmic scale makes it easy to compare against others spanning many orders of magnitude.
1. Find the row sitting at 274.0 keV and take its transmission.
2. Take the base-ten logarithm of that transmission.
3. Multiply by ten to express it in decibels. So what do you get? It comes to 11.3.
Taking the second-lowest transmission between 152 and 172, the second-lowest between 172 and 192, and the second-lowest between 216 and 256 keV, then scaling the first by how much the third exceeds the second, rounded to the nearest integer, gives -15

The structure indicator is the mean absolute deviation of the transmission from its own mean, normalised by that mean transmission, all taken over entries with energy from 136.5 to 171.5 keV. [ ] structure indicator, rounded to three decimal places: 0.076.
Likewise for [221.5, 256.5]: 0.011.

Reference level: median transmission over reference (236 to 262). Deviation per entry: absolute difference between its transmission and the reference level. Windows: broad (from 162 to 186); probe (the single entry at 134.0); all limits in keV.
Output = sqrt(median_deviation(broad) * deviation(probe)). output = 0.34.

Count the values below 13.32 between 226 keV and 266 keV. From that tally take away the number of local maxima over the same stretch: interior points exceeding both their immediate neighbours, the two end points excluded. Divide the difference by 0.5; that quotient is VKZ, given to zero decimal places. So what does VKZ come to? 10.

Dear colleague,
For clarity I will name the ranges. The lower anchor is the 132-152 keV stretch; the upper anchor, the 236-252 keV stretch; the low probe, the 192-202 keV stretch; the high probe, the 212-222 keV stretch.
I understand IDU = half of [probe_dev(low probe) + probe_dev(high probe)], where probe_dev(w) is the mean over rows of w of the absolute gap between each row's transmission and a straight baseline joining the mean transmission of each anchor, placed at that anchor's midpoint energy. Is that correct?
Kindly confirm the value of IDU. 0.1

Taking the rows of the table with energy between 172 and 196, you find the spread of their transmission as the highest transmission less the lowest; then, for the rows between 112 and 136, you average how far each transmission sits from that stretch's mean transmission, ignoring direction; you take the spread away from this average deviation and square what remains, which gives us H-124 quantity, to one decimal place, 2.3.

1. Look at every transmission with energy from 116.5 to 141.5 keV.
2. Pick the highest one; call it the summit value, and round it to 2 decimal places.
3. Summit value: 13.59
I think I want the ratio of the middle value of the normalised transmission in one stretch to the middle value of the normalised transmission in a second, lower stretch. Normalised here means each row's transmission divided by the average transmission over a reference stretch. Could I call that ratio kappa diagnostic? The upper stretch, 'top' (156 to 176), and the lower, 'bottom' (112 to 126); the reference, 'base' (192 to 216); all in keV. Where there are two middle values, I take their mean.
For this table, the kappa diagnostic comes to 1.16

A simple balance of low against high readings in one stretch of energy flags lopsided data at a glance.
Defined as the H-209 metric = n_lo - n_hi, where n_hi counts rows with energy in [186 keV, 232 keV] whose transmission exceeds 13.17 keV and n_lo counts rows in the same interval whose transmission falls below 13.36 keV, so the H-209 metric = 4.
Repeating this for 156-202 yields -5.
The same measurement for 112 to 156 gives -2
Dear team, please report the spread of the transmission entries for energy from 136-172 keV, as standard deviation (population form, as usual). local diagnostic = 1.3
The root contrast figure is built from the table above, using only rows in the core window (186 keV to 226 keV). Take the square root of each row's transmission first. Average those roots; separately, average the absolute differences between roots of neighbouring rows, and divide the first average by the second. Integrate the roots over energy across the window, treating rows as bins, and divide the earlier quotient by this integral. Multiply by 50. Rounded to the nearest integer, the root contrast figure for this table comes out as 53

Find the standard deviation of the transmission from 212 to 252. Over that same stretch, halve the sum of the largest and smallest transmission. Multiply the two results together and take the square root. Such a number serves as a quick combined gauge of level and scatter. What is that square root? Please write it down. 1.4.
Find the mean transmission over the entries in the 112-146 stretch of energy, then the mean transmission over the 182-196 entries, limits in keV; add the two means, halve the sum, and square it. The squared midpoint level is 181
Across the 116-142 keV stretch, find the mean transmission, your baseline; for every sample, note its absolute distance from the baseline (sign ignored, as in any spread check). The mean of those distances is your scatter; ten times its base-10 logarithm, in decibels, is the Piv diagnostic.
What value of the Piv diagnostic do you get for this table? -6.9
